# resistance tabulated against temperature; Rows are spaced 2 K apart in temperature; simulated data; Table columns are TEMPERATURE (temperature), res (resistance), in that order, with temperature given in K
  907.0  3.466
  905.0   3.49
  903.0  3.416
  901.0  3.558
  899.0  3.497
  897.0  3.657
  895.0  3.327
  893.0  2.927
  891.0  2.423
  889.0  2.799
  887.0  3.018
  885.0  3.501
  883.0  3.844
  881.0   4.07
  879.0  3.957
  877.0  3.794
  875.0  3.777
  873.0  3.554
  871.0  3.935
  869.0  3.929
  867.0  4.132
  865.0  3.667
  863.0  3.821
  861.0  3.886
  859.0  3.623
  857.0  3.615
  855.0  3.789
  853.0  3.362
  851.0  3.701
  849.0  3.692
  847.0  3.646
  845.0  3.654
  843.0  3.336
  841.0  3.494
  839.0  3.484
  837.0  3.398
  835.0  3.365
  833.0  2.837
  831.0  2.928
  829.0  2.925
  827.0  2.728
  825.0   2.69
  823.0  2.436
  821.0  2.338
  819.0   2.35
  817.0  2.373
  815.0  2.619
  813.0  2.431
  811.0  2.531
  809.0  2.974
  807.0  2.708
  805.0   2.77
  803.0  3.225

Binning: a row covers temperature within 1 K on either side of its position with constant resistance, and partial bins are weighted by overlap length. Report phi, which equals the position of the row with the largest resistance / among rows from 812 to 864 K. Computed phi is 861.0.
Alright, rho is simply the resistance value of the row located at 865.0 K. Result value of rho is 3.667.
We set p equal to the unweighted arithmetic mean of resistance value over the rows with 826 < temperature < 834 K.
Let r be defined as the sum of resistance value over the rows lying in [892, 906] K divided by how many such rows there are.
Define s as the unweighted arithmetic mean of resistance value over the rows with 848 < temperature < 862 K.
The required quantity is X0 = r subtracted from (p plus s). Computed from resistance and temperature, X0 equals 3.11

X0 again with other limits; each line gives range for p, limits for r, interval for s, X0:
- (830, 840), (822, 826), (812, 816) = 3.16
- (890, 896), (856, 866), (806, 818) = 1.78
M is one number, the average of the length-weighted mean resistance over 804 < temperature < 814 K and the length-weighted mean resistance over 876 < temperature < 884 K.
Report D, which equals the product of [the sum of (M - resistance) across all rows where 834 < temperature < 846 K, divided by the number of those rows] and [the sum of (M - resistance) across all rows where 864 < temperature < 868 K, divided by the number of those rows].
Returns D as 0.09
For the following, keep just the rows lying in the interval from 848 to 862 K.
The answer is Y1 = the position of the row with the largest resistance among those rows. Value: 861.0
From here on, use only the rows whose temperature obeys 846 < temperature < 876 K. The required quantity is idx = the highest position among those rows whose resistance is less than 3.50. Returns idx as 853.0 K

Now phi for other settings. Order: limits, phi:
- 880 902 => 881.0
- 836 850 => 849.0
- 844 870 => 867.0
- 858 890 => 867.0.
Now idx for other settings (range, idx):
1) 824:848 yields 843.0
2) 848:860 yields 853.0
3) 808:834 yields 833.0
